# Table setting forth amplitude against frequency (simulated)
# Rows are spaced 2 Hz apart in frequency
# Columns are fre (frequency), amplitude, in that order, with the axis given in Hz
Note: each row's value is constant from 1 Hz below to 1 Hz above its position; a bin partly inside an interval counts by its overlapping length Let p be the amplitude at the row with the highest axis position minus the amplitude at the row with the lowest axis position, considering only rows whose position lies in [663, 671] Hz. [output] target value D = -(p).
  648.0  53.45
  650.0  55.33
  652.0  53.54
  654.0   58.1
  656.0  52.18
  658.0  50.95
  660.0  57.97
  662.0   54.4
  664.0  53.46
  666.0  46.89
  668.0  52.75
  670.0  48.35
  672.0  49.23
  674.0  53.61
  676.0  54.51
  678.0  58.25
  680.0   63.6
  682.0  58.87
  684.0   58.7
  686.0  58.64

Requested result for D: 5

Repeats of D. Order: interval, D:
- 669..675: -5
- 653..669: 5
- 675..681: -9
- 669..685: -10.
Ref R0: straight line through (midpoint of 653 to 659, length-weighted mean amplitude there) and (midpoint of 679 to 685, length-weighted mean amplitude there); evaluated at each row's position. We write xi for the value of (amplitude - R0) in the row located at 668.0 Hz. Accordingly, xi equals -4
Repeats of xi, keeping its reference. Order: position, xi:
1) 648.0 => 2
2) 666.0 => -9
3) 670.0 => -9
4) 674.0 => -5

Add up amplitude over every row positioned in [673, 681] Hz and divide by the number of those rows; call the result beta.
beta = 57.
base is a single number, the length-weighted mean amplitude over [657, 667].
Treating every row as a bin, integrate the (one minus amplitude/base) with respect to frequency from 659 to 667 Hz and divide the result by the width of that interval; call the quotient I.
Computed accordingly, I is -0.008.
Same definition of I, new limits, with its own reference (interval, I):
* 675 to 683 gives -0.115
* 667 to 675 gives 0.033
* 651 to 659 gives -0.018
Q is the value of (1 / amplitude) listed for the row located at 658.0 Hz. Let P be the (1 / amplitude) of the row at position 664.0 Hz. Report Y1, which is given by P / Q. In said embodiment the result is 0.95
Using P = 0.0187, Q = 0.0196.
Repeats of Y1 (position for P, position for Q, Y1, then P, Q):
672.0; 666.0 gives 0.95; 0.0203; 0.0213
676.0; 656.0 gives 0.96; 0.0183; 0.0192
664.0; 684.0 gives 1.10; 0.0187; 0.0170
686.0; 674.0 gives 0.91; 0.0171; 0.0187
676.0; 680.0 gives 1.17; 0.0183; 0.0157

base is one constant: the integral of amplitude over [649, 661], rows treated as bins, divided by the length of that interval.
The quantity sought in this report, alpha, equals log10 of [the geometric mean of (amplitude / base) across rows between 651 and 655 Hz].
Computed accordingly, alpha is 0.009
